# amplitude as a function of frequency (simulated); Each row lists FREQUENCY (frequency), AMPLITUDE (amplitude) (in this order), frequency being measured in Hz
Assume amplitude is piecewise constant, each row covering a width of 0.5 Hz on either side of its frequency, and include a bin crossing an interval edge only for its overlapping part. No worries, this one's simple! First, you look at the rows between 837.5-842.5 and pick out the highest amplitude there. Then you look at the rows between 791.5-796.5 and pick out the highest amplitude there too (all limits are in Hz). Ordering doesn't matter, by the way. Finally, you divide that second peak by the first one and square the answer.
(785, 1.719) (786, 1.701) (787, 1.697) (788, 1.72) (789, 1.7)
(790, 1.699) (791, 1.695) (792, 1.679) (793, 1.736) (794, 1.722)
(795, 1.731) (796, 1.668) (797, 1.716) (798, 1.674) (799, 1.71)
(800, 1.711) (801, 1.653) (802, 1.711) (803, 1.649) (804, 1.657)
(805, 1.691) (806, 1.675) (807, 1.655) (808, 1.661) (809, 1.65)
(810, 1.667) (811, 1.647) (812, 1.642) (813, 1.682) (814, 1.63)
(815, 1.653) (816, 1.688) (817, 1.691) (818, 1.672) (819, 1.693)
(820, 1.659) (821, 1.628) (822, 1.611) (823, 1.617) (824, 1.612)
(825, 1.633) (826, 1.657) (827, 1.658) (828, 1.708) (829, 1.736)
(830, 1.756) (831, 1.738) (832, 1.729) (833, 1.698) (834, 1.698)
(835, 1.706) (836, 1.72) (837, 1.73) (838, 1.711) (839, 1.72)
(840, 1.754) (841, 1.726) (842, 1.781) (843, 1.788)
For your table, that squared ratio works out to 0.95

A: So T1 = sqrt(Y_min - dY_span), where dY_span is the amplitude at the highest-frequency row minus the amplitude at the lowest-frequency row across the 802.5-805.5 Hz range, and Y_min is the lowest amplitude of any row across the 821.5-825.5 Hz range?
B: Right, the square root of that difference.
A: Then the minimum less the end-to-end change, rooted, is 1.25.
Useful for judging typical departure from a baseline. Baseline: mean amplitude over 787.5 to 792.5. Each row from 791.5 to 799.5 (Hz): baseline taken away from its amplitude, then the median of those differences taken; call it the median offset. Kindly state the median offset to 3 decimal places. 0.014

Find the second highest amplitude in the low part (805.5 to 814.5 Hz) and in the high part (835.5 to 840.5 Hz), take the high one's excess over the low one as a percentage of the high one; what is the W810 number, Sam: 3.2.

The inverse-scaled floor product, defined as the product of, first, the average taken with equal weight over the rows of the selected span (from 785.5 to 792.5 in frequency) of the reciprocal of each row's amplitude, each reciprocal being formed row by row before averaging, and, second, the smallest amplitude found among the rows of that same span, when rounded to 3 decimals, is 0.988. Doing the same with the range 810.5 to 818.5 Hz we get 0.980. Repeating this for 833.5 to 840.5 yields 0.987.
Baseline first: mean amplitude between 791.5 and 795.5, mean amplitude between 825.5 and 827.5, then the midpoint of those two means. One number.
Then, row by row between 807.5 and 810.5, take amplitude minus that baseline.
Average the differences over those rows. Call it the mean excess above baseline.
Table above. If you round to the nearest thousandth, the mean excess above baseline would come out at -0.028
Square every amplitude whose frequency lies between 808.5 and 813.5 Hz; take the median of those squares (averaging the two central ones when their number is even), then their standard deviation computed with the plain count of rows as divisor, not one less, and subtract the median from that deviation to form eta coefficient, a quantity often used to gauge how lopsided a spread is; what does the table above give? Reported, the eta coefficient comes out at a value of -2.67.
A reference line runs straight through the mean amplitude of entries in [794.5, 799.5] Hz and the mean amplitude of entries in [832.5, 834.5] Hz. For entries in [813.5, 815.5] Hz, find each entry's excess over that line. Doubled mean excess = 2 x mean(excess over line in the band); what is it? -0.115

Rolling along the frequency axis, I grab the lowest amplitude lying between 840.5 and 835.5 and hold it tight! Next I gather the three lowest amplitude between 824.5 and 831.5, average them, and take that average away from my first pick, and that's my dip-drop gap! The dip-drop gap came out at 0.062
